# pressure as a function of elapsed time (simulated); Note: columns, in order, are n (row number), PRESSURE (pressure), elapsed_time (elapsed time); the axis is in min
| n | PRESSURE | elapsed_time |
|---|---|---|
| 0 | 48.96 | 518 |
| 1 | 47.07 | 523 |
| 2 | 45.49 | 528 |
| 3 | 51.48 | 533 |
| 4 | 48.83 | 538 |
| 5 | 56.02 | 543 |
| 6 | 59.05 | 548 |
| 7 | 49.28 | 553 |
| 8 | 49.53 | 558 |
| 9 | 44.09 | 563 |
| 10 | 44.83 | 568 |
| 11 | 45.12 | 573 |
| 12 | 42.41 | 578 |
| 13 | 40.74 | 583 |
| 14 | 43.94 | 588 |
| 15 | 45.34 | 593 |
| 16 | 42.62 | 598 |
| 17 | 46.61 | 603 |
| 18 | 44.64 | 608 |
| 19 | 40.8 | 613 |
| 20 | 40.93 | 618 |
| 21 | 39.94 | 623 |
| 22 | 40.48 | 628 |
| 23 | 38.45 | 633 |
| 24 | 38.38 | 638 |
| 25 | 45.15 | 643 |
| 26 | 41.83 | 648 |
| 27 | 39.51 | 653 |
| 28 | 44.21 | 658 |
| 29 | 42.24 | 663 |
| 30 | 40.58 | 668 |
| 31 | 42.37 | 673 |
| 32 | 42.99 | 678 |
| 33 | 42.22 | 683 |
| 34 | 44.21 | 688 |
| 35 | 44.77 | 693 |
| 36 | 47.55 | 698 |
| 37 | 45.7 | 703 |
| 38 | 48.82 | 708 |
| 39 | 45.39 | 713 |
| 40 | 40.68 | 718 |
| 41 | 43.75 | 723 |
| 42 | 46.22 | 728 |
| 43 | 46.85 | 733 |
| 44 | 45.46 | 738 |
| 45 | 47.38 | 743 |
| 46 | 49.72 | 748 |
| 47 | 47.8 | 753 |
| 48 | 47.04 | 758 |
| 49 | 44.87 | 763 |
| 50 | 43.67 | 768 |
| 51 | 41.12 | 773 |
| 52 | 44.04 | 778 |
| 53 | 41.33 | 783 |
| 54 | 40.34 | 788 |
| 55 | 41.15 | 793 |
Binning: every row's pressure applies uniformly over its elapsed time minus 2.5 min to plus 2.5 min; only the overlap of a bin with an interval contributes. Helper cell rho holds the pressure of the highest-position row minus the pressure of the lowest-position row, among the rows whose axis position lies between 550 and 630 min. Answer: -9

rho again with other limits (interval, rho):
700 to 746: 2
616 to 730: 5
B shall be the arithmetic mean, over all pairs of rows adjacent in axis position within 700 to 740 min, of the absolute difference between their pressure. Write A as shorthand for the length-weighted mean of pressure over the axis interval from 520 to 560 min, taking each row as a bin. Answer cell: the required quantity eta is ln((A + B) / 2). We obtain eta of 3.29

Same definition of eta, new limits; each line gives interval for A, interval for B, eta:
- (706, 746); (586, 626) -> 3.17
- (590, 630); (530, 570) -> 3.15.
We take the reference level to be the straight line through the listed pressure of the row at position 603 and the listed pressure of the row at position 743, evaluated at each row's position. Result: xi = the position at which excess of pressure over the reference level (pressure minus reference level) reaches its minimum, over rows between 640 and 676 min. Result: 653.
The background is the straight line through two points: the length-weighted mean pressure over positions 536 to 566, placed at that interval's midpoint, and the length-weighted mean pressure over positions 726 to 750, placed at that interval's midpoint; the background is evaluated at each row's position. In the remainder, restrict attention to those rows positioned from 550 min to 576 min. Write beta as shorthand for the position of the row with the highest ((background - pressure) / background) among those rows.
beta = 563 min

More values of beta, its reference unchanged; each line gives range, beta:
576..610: 583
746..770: 768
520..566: 563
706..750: 718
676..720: 718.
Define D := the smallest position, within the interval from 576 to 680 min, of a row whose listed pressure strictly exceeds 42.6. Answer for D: 588 min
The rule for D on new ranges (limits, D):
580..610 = 588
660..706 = 678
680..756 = 688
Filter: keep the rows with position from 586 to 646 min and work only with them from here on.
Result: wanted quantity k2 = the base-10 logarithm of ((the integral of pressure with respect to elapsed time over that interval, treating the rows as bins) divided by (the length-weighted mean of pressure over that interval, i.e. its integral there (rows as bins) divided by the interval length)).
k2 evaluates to 1.8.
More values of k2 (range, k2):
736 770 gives 1.5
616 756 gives 2.1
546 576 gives 1.5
